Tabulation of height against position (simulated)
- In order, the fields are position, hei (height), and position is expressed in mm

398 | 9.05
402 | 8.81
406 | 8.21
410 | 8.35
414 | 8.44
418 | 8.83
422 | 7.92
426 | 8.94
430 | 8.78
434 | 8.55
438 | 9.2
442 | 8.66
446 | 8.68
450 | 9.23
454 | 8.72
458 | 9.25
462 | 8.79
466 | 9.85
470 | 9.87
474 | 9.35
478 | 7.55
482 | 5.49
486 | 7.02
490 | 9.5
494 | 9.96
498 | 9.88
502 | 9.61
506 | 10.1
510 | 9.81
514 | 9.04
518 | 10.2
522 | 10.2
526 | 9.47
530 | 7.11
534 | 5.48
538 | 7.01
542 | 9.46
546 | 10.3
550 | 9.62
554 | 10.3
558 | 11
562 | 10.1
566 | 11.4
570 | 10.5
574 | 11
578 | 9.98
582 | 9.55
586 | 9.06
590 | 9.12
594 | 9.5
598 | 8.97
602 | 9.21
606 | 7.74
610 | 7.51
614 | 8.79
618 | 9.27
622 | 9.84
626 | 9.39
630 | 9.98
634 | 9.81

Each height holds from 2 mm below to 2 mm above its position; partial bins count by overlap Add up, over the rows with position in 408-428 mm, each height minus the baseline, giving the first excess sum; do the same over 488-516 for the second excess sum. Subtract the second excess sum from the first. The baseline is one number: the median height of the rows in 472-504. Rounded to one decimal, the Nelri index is -6.6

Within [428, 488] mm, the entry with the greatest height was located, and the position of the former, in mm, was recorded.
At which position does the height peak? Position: 470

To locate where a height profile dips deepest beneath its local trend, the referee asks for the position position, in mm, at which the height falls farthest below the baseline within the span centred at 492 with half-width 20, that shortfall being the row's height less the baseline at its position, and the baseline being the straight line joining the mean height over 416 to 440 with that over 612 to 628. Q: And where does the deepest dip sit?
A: 482 mm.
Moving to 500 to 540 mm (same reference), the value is 534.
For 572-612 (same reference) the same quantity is 610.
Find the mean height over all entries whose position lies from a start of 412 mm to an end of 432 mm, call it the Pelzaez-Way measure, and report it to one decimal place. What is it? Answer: 8.6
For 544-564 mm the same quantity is 10.3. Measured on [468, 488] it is 7.9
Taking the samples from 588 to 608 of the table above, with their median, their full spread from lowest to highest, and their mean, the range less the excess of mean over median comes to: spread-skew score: 2.0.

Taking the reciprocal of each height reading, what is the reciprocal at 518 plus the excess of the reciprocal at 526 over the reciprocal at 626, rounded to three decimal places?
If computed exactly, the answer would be 0.097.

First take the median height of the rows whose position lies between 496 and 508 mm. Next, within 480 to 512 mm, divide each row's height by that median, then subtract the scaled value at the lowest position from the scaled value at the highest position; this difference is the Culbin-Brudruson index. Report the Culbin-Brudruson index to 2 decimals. 0.44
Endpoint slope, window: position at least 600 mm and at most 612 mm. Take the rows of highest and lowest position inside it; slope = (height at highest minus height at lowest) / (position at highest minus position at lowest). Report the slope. -0.21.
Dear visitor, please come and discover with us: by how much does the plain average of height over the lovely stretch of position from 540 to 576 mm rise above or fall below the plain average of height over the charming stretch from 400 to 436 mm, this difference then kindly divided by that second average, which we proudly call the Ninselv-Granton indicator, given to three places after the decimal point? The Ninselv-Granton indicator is 0.219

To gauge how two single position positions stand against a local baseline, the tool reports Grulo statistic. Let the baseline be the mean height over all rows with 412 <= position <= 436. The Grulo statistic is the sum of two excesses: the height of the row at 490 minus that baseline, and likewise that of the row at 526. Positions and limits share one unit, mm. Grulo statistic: 1.8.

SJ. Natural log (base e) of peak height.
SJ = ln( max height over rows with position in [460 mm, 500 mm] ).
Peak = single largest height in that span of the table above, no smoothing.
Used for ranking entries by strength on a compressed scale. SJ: 2.30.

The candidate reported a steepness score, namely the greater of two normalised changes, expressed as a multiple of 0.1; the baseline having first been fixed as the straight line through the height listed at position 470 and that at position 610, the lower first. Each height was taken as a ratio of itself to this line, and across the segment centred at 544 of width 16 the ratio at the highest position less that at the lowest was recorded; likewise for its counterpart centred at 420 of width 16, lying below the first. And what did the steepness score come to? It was 3.3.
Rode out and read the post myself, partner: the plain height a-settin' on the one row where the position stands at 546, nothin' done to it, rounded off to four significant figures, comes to 10.30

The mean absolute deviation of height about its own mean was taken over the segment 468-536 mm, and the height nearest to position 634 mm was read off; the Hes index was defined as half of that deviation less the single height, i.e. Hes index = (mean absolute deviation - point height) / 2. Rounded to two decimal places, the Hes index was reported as -4.24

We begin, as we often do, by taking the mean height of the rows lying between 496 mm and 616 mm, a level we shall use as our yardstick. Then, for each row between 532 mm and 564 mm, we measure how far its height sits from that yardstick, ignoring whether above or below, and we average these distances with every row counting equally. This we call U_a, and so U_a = 1.4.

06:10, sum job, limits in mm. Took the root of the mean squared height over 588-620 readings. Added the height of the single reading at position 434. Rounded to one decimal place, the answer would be 17.3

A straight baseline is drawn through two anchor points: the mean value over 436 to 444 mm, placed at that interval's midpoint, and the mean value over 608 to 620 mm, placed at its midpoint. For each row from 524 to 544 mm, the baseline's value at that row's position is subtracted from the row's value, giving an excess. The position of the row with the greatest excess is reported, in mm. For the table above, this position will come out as 542 mm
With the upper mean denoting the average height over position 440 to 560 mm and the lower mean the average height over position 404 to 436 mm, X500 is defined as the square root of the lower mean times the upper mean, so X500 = 8.76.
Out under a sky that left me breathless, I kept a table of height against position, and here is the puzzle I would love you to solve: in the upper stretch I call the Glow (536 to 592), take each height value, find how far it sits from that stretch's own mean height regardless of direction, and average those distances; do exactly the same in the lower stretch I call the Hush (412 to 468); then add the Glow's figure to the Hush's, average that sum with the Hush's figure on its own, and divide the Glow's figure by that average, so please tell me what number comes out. 1.1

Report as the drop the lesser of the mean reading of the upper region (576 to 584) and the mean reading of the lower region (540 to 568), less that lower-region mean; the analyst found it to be -0.55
